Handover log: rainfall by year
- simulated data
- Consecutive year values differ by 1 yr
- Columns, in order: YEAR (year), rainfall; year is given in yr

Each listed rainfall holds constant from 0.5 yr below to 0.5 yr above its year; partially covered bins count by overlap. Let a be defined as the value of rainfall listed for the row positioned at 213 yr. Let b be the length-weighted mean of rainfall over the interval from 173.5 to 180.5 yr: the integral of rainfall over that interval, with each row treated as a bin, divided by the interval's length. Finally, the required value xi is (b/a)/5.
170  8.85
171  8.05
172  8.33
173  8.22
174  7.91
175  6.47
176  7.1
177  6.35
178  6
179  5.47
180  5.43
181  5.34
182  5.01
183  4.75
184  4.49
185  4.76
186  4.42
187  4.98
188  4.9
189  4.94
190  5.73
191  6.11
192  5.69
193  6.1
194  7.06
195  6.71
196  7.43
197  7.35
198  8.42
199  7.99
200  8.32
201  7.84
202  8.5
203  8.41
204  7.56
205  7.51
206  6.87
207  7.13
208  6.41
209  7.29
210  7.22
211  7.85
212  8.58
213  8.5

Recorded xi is 0.15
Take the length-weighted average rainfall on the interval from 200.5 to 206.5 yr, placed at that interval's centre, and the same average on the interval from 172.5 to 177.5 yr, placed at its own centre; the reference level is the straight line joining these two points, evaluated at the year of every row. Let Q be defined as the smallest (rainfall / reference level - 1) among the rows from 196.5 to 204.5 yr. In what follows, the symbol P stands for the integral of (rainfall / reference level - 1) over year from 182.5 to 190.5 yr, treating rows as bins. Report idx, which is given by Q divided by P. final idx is 0.01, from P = -2.8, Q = -0.04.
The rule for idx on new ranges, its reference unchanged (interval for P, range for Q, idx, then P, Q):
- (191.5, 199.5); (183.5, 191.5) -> 0.73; -0.6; -0.41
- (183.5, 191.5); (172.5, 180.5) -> 0.10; -2.6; -0.26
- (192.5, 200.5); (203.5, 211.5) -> 0.80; -0.2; -0.19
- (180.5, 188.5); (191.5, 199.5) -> 0.09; -2.8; -0.25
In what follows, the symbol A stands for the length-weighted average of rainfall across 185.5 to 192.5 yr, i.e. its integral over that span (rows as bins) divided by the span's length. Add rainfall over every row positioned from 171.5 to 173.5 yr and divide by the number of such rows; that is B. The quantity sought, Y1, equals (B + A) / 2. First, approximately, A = 5.3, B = 8.3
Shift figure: 6.8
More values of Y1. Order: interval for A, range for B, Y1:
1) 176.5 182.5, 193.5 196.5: 6.3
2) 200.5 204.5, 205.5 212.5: 7.7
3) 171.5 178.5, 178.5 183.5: 6.2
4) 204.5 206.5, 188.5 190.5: 6.3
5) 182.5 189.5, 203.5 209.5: 5.9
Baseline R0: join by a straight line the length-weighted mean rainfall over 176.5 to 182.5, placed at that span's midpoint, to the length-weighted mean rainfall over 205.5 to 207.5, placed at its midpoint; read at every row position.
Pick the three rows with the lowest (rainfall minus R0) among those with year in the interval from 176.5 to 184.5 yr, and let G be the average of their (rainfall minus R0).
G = -1.0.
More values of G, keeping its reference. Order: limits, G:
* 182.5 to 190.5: -1.3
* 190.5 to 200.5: -0.3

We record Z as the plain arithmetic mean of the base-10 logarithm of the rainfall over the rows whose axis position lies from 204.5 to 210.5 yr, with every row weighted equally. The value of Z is 0.85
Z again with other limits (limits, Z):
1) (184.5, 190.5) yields 0.69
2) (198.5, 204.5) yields 0.91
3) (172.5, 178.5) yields 0.84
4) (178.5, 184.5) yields 0.70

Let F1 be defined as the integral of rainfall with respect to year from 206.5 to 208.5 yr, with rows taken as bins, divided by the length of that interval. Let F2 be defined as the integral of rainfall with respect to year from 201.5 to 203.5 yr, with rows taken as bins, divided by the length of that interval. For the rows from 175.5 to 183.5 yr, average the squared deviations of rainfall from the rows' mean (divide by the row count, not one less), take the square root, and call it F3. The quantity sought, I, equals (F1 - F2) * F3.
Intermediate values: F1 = 6.8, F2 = 8.5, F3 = 0.7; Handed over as -1.2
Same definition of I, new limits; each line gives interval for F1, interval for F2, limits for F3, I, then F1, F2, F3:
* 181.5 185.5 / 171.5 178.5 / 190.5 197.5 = -1.5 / 4.8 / 7.2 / 0.6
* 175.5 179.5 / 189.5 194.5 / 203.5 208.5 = 0.0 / 6.2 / 6.1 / 0.4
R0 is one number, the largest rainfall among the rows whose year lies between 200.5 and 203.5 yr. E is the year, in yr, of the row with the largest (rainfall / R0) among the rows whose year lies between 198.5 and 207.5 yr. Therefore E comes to 202 yr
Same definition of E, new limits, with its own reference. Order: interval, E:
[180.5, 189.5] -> 181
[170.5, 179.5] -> 172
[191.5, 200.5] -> 198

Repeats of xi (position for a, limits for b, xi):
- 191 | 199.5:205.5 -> 0.26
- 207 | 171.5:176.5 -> 0.21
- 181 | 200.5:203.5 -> 0.31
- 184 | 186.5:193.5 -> 0.24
